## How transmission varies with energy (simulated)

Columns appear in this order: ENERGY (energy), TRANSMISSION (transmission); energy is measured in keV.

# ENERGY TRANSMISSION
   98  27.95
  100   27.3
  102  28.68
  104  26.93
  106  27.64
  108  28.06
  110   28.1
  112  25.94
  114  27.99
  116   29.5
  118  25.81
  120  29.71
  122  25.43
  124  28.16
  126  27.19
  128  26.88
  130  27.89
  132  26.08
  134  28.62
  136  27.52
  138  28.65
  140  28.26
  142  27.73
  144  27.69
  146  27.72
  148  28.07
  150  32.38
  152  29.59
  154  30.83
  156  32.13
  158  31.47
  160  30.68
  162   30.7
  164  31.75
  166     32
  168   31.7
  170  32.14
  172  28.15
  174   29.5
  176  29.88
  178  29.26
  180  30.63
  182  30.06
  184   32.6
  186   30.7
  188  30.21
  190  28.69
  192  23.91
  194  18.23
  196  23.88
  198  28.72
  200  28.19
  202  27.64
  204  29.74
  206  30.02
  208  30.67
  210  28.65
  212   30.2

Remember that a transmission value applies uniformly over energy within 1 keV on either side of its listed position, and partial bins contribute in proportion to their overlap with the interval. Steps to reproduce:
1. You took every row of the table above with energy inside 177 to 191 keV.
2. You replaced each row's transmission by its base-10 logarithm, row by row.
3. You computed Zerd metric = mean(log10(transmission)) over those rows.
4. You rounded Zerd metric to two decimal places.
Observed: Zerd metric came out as 1.48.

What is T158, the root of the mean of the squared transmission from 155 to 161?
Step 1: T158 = 31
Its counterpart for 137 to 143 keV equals 28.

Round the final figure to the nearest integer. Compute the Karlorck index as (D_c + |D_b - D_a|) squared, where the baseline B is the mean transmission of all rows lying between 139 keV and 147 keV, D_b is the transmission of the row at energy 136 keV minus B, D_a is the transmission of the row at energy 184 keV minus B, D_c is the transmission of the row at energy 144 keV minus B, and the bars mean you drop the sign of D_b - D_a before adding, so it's 24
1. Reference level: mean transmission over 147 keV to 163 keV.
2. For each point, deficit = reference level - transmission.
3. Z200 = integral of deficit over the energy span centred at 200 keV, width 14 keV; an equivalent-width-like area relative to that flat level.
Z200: 57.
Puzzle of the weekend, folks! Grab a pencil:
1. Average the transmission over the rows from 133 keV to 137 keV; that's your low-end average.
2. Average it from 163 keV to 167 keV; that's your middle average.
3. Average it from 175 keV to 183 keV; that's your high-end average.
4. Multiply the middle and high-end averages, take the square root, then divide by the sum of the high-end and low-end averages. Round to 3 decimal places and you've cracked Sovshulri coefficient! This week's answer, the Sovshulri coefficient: 0.533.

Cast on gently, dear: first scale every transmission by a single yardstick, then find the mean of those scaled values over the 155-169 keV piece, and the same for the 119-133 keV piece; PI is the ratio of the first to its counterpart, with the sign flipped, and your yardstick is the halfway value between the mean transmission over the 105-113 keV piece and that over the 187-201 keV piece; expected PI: -1.152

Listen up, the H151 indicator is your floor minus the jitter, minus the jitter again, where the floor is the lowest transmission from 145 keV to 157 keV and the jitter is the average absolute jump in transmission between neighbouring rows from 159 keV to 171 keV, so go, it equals 26.9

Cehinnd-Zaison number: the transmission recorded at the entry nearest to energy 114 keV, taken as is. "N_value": 27.99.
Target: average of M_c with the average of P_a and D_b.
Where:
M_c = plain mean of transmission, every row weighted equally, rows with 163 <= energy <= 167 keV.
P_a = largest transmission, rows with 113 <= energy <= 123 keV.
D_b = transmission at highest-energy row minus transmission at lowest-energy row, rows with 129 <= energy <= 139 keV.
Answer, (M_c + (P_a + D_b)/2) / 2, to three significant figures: 23.6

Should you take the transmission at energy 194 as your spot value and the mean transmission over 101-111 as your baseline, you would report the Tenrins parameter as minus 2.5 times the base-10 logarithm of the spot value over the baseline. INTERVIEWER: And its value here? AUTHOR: 0.46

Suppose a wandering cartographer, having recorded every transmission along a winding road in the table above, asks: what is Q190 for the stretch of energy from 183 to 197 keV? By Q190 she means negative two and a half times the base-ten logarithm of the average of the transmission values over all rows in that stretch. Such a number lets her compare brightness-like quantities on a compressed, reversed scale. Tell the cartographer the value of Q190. -3.574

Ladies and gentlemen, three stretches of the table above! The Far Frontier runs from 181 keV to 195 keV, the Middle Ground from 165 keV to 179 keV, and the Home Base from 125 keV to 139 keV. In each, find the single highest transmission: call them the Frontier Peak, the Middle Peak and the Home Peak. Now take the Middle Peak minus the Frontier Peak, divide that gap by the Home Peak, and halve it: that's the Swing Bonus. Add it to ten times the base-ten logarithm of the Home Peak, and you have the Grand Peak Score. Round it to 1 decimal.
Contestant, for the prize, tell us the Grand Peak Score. 14.6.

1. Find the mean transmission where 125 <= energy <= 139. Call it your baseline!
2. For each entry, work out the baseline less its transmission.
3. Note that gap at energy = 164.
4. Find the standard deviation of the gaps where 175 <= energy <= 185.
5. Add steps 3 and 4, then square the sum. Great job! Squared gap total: 9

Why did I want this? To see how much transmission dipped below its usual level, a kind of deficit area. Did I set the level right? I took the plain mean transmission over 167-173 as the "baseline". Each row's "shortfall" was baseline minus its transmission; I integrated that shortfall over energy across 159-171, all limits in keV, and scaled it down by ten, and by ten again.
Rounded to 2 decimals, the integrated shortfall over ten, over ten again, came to -0.10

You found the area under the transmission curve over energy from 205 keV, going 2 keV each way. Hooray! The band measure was 120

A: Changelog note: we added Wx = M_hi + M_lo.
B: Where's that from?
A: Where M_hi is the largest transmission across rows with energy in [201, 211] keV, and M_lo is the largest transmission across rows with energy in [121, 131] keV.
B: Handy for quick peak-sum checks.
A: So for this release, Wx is 58.8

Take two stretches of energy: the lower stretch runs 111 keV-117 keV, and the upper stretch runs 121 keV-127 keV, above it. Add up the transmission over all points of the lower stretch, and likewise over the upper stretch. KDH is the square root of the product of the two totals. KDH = 82.1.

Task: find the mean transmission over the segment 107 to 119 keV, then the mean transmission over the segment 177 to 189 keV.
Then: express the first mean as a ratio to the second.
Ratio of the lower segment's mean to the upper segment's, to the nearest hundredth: 0.90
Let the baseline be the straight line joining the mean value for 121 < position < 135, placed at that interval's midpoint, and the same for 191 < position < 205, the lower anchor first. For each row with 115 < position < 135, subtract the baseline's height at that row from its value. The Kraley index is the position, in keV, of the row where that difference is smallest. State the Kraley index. 122 keV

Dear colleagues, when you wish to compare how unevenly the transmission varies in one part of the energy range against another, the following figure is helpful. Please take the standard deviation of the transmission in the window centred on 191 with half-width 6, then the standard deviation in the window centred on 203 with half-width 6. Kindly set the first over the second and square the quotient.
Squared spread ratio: 17.1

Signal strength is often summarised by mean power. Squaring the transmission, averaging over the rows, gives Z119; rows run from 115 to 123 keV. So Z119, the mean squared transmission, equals 766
